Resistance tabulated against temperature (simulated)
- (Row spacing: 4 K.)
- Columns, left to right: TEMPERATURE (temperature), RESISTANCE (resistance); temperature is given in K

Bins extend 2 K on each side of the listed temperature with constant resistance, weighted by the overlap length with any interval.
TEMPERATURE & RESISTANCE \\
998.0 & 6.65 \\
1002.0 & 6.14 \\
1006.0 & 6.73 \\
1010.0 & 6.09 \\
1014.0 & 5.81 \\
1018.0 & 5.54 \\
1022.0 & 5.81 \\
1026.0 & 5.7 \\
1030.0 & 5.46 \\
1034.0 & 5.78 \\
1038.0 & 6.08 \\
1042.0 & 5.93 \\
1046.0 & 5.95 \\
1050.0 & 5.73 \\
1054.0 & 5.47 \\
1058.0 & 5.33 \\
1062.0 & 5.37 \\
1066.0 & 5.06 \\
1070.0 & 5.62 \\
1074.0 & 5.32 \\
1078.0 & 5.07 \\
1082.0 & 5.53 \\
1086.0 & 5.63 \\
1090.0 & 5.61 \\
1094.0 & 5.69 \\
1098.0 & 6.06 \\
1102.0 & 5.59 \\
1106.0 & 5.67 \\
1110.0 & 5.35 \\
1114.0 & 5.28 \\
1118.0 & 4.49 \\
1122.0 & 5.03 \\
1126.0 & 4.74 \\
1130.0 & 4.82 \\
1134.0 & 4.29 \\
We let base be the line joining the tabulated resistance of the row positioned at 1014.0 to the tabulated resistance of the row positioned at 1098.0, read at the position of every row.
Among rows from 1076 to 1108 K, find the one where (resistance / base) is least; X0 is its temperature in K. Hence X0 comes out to 1078.0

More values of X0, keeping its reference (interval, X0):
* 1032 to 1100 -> 1078.0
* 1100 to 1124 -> 1118.0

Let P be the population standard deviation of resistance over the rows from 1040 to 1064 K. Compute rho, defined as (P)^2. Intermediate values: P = 0.254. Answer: 0.06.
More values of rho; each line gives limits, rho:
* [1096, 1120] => 0.23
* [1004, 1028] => 0.15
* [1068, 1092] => 0.04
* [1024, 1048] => 0.04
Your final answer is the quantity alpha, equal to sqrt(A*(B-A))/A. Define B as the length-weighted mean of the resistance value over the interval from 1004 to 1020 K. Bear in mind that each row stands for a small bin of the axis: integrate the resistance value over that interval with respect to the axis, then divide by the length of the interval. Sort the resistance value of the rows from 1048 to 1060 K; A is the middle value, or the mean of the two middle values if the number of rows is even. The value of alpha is 0.32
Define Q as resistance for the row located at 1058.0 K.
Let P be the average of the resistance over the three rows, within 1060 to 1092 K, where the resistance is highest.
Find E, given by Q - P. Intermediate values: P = 5.62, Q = 5.33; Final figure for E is -0.29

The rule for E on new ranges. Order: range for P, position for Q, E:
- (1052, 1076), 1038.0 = 0.59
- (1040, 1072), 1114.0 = -0.59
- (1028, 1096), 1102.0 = -0.40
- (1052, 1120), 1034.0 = -0.03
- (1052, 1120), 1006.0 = 0.92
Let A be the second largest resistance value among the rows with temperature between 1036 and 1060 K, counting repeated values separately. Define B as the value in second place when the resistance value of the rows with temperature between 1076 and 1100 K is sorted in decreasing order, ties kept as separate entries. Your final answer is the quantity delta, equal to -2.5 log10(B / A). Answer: 0.05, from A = 5.95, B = 5.69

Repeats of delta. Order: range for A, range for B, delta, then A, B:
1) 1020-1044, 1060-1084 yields 0.08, 5.93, 5.53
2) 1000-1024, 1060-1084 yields 0.11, 6.14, 5.53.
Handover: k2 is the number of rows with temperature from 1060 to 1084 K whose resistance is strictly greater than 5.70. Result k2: 0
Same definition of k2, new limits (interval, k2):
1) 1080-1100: 1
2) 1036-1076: 4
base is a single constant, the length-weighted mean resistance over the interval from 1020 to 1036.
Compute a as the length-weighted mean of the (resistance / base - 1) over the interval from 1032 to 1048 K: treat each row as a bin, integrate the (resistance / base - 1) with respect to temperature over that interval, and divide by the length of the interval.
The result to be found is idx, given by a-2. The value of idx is -1.96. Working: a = 0.04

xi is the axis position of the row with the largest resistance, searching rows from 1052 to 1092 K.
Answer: 1086.0 K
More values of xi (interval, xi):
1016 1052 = 1038.0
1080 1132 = 1098.0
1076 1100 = 1098.0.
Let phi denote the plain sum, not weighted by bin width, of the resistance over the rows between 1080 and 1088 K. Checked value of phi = 11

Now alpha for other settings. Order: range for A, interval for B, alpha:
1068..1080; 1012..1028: 0.27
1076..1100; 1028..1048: 0.20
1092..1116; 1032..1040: 0.23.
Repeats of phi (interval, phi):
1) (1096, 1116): 28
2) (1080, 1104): 34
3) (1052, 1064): 16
